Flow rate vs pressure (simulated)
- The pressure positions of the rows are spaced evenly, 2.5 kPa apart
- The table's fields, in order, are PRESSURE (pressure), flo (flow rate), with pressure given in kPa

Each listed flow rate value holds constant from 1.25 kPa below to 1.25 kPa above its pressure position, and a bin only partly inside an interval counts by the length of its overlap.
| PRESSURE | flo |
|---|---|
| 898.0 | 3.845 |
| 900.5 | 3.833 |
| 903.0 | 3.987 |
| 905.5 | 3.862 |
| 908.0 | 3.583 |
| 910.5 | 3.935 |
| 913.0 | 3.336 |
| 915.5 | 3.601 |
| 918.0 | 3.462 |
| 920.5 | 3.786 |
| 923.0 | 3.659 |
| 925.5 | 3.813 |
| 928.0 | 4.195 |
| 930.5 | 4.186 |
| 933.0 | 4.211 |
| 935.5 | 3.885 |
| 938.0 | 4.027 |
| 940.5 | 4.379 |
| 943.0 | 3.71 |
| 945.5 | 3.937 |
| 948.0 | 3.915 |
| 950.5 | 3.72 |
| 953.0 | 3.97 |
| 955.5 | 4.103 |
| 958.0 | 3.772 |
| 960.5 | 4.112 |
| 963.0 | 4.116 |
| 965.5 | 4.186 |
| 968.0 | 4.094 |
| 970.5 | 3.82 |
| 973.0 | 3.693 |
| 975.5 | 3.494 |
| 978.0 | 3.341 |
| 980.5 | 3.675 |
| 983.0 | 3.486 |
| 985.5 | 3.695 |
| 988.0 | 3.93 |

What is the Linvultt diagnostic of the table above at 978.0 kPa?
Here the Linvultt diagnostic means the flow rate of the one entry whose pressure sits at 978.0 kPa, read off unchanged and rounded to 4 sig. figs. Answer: 3.341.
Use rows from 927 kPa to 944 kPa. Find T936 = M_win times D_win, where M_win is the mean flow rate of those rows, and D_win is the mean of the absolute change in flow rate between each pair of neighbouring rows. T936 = 1.04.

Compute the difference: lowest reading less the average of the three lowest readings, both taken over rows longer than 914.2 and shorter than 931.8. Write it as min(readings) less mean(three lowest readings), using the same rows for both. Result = -0.11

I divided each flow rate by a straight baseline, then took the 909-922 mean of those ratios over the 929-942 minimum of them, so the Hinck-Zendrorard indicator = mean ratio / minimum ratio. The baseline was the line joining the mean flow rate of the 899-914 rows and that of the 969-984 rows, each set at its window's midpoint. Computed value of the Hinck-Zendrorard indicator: 0.92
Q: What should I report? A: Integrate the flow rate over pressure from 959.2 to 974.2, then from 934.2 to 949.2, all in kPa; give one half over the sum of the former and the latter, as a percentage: 0.418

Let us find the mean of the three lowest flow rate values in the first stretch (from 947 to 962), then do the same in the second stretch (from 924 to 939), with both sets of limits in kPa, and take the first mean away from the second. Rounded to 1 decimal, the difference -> 0.1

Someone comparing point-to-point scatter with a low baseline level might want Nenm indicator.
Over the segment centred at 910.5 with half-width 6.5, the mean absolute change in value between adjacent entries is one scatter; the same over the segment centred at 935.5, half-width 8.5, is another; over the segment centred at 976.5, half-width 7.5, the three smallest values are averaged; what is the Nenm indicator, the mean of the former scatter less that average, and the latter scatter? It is -1.41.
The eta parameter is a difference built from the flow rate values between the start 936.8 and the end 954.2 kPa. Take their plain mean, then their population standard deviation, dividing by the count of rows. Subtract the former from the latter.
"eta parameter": -3.74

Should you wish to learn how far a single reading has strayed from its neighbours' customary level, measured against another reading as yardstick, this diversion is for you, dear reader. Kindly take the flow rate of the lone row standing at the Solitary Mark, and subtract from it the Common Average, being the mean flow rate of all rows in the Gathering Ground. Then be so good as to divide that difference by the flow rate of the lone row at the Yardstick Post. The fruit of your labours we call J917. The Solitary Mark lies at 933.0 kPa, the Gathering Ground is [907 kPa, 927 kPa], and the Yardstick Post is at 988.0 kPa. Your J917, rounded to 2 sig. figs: 0.14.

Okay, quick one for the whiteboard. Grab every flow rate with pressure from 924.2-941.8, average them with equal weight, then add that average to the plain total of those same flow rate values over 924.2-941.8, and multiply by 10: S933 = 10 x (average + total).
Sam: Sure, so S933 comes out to 328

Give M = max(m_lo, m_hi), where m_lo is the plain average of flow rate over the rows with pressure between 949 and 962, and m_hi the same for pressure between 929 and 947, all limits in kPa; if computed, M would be 4.05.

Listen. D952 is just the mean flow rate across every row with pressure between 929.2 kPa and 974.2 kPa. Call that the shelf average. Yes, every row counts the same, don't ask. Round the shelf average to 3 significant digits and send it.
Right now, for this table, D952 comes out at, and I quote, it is 3.99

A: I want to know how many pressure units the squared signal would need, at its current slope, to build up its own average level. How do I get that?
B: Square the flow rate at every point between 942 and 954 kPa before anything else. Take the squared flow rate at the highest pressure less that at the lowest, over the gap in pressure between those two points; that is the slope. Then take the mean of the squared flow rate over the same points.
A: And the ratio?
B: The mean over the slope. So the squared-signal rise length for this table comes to 74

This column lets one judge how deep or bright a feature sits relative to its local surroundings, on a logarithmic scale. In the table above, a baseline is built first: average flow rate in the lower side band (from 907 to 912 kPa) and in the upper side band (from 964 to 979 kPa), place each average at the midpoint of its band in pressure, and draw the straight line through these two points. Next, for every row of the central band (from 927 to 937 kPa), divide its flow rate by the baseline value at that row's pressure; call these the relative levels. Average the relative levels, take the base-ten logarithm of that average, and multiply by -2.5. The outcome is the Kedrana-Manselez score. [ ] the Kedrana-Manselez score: -0.098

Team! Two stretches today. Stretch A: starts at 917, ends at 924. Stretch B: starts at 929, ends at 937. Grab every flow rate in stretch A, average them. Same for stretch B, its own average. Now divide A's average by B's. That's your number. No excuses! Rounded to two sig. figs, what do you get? 0.89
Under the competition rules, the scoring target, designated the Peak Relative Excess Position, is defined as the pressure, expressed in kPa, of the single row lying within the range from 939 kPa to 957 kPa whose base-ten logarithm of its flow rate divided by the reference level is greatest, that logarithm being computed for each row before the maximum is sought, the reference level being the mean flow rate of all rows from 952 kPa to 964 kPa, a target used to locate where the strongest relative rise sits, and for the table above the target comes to 940.5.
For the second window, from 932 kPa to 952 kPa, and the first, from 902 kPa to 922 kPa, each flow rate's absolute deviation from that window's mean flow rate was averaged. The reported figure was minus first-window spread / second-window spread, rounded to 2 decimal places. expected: -1.14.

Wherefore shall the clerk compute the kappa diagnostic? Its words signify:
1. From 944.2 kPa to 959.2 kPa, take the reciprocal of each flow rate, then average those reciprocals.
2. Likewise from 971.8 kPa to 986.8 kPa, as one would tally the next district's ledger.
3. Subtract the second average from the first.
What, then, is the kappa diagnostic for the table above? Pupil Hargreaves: -0.02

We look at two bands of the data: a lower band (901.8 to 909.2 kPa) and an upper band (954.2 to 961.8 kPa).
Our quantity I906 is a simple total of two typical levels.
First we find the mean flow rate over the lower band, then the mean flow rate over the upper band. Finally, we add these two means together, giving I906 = 7.8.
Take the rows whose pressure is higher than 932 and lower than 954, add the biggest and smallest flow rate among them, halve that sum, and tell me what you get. 4.04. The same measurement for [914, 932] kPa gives 3.83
